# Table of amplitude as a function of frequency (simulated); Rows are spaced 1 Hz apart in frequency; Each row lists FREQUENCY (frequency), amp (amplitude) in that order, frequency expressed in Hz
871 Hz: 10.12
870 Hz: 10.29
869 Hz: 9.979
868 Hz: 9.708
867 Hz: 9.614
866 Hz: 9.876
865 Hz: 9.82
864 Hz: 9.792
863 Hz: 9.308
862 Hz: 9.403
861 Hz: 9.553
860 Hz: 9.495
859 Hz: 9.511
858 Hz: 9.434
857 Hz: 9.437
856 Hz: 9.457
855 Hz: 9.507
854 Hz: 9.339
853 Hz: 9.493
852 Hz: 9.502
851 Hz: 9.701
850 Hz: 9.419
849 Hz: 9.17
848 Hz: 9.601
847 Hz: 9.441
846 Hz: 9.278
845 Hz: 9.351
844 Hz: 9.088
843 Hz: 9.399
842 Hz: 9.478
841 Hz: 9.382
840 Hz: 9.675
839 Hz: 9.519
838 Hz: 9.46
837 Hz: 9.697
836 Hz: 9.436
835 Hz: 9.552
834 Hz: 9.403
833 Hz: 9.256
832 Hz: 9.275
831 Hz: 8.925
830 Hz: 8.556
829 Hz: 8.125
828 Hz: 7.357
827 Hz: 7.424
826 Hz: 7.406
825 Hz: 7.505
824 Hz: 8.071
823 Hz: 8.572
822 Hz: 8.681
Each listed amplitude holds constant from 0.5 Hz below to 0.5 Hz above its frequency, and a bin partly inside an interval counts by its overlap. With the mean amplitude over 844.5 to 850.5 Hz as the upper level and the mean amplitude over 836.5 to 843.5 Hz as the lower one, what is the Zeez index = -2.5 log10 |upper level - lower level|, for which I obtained 2.14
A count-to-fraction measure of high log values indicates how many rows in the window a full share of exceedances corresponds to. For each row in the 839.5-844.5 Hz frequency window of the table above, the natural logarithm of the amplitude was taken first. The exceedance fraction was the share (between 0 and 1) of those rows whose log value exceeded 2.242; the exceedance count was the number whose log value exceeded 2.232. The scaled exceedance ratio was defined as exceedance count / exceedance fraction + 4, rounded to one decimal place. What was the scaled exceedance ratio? 14.0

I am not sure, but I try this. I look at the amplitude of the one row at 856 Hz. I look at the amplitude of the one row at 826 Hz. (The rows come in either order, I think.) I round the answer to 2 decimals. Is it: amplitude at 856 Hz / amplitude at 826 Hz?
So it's 1.28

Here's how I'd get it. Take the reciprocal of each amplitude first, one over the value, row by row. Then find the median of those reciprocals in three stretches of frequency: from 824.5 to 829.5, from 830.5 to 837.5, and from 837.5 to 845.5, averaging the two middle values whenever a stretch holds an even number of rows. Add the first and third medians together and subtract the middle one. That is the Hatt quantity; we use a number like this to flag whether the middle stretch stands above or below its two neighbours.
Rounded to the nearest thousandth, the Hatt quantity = 0.134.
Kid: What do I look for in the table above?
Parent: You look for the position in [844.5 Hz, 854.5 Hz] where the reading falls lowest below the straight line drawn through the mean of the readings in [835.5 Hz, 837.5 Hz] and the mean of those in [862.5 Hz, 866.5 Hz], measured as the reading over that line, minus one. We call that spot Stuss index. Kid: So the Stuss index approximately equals 849 Hz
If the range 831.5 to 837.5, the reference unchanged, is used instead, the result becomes 833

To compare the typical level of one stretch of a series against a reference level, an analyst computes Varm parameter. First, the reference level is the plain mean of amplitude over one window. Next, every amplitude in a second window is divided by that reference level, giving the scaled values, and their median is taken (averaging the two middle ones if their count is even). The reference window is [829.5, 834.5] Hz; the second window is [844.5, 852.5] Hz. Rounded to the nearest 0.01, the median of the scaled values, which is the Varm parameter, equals 1.04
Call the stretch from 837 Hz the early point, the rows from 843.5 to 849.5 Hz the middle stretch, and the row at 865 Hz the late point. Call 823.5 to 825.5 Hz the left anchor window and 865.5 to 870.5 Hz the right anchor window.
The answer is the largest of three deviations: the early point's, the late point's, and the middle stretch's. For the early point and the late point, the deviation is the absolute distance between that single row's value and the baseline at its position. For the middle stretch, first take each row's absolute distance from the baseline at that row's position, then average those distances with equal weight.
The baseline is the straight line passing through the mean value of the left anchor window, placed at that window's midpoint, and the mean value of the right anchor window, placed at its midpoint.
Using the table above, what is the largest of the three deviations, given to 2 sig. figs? 1.3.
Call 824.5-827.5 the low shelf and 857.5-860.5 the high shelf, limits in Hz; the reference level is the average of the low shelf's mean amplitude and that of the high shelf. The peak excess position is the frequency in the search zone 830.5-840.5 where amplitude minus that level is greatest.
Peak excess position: 837 Hz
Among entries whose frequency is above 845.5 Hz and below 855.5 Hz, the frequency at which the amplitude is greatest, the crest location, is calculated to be 851 Hz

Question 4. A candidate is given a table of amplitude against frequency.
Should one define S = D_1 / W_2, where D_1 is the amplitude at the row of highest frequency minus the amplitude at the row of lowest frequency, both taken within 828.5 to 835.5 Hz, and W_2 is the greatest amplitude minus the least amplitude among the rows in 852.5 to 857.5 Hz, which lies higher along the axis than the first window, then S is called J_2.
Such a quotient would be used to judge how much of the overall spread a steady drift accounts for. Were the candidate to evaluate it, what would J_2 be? 8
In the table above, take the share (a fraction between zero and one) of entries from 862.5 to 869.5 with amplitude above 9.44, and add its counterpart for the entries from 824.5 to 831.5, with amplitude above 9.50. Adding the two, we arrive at 0.9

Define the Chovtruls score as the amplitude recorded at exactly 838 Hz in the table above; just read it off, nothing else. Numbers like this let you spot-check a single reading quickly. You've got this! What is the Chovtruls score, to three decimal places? 9.460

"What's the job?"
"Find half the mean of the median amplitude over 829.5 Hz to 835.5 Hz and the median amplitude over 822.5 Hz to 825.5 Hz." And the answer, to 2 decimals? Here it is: 4.33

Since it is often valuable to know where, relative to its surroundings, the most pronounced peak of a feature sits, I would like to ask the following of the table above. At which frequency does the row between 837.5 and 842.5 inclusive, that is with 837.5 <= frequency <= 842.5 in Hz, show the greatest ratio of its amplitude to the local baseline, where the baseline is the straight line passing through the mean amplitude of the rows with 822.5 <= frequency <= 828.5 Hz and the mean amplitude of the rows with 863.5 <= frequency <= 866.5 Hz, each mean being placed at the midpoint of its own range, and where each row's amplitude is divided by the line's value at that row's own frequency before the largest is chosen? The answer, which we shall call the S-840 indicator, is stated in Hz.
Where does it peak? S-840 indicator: 840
